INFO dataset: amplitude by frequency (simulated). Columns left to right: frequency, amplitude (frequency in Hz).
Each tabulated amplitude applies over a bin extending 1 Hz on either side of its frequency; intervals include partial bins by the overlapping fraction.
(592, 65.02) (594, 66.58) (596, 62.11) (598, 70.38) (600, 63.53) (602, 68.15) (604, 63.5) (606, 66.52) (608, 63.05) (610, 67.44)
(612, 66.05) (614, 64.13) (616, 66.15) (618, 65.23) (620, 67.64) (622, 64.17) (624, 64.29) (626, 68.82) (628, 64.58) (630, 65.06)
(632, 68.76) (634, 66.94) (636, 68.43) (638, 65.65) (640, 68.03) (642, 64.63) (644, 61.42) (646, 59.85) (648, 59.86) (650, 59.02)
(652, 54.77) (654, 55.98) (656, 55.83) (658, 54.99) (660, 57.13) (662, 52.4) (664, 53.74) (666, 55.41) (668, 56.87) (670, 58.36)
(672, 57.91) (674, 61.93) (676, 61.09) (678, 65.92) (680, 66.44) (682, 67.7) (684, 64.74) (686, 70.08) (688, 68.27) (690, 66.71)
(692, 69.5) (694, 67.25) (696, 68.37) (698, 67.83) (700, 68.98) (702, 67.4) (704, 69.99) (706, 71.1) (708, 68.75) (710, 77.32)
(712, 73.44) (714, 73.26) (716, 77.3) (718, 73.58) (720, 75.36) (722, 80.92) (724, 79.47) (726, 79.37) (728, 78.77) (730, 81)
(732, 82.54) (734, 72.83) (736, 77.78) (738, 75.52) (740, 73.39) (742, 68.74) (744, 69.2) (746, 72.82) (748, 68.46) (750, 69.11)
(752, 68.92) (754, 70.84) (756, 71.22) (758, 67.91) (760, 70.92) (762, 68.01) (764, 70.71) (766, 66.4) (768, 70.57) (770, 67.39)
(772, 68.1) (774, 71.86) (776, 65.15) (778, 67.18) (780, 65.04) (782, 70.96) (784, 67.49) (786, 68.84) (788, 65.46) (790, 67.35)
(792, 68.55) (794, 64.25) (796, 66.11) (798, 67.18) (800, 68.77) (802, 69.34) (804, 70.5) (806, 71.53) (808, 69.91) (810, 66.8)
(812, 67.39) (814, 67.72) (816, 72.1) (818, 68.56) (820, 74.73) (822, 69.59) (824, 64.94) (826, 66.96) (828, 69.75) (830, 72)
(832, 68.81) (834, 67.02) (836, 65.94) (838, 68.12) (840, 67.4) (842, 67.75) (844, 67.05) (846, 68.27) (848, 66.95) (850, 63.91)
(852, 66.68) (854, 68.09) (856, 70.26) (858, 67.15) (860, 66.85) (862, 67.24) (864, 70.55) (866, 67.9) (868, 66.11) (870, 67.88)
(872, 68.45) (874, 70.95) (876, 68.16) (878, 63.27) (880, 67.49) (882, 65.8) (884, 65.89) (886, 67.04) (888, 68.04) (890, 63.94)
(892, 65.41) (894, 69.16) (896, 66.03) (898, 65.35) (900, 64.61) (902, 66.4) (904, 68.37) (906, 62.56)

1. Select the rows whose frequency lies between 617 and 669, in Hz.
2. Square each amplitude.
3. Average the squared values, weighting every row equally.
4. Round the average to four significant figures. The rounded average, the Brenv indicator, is 3812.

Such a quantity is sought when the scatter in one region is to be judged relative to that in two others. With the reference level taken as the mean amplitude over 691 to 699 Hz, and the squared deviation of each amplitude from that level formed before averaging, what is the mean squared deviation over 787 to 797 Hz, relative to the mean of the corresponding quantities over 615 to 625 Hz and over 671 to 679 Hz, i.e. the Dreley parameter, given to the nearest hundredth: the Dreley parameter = 0.19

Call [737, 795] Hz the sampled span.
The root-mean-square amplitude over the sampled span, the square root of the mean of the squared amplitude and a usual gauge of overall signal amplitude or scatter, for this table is 69.0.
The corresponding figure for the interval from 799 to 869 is 68.4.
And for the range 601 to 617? 65.6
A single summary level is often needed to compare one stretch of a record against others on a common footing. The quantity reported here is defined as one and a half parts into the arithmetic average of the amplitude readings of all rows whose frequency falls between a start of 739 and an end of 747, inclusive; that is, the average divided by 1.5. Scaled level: 47.4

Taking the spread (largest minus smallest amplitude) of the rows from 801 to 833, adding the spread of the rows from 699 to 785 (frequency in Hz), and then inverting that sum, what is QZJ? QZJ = 0.037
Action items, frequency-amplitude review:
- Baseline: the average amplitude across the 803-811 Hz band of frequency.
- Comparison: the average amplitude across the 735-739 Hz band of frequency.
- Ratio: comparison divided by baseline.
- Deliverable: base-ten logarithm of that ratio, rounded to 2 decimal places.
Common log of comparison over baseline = 0.04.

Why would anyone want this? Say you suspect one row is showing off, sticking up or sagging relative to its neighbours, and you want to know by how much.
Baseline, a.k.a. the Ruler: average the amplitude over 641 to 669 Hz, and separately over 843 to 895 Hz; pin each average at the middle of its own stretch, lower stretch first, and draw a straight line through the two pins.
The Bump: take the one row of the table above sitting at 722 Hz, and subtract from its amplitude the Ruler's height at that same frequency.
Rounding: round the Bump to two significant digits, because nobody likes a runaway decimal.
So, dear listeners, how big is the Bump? 21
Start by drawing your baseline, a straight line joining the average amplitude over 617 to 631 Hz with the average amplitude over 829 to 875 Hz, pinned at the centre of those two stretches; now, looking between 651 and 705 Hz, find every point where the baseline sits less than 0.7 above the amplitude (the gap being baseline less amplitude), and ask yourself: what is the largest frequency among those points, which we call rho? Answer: 704 Hz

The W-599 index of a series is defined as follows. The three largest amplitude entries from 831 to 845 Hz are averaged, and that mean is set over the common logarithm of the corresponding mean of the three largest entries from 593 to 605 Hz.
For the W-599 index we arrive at 37.2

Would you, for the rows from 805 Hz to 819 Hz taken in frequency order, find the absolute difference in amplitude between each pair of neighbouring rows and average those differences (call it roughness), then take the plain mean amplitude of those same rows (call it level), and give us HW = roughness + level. 71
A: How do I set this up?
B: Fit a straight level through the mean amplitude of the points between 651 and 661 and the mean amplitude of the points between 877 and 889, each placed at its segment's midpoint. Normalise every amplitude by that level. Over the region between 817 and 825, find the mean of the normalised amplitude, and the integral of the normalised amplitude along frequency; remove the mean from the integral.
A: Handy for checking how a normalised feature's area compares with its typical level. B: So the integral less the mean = 7.67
